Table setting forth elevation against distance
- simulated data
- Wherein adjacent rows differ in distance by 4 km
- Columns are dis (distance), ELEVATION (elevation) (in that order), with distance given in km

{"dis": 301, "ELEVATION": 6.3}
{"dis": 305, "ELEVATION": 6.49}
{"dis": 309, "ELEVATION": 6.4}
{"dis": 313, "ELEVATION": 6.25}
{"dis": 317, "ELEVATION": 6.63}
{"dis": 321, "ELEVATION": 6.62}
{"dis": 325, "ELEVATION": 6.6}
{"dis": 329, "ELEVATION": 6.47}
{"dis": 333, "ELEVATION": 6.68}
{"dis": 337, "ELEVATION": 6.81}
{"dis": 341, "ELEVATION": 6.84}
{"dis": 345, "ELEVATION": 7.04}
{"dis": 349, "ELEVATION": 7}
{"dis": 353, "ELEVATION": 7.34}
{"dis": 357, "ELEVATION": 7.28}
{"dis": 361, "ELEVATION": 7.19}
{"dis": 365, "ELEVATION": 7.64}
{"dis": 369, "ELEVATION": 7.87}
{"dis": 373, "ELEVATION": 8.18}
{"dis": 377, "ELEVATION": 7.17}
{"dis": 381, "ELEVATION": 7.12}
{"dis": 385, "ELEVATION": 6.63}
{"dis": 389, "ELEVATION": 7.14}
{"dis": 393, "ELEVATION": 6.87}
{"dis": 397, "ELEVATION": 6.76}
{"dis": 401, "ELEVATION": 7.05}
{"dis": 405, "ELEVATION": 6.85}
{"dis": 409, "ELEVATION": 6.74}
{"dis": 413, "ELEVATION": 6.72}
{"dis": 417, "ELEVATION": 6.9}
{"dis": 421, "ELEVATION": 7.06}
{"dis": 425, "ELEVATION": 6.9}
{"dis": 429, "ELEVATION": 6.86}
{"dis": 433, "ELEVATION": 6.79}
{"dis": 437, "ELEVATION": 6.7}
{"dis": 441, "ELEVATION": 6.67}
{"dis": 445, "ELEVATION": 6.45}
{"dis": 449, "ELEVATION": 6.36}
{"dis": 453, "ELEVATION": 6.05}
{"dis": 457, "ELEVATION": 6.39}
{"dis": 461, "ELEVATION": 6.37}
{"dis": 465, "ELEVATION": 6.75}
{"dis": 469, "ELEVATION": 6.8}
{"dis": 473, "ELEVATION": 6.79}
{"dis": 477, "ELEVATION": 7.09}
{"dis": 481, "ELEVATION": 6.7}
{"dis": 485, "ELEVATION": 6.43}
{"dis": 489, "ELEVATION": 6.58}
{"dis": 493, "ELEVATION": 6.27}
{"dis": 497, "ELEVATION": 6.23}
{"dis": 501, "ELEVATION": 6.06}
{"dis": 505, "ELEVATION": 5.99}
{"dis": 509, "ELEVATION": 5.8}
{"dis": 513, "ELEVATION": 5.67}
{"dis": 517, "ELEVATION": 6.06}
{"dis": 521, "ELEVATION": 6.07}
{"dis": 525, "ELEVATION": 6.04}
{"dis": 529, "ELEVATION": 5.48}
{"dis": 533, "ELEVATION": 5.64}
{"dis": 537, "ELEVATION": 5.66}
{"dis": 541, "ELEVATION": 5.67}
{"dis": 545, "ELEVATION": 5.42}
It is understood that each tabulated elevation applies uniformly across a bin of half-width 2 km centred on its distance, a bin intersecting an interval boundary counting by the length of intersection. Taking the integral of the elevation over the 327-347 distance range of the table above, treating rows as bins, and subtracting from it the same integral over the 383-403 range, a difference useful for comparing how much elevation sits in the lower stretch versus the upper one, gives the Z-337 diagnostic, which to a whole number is -2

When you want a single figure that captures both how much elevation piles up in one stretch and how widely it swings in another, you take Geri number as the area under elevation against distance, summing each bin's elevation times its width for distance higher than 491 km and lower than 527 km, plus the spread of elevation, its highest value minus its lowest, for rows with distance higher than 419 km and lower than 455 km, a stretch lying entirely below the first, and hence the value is 218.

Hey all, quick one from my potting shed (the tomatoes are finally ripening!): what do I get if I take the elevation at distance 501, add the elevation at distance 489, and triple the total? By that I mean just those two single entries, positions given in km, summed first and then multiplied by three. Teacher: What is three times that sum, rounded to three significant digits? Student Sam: 37.9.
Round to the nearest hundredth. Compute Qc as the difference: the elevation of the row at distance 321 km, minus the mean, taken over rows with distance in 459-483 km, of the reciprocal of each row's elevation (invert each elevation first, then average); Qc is 6.47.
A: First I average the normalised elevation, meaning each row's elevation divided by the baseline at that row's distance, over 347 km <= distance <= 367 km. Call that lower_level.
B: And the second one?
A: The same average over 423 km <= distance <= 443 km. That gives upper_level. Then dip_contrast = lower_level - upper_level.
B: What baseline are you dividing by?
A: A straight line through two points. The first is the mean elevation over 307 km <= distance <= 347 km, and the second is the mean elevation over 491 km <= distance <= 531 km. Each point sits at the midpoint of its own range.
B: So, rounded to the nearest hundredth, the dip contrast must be 0.03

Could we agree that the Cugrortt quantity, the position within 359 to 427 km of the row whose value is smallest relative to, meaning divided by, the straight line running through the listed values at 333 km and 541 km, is 385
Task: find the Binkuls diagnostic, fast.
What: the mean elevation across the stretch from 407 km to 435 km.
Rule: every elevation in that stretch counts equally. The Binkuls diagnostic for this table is 6.9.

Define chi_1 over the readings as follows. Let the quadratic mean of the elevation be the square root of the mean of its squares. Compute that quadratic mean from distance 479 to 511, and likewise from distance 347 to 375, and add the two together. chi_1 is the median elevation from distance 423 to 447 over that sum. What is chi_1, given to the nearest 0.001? 0.490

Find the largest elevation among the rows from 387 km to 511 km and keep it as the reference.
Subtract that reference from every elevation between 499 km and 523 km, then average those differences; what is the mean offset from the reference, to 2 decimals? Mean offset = -1.20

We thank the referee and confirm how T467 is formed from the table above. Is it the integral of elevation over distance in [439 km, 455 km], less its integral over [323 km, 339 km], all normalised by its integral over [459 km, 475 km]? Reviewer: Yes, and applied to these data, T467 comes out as -0.039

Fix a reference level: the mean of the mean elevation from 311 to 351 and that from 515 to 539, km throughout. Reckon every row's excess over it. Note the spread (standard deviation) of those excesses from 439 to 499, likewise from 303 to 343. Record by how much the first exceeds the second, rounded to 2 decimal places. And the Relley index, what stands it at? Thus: 0.09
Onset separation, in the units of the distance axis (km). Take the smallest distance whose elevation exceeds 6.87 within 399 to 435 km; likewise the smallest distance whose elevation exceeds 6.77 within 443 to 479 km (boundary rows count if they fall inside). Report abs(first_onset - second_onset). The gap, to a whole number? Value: 68 km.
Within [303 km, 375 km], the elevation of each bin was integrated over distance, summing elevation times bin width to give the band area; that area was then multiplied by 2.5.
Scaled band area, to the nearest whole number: 1253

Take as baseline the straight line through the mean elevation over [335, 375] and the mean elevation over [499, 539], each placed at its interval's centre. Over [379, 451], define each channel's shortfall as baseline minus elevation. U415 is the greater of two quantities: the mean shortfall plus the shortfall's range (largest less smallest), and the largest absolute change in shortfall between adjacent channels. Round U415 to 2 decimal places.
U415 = 0.72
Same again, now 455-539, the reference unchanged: 0.96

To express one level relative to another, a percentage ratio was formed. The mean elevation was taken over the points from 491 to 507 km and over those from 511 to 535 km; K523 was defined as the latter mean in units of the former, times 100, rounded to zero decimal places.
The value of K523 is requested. 95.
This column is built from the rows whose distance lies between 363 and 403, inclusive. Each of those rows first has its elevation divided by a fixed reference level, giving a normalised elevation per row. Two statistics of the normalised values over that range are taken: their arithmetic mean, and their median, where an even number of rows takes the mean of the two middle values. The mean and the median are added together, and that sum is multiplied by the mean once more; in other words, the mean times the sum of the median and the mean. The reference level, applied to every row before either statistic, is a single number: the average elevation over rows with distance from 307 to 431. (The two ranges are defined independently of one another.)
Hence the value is 2.15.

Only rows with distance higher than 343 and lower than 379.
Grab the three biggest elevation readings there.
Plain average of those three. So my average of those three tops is 7.9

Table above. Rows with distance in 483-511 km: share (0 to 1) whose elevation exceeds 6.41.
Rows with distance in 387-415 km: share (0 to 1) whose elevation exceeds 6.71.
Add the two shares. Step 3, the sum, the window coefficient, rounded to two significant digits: 1.3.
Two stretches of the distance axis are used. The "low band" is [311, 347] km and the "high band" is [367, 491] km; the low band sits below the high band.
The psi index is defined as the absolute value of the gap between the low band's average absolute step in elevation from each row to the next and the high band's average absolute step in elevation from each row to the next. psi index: 0.082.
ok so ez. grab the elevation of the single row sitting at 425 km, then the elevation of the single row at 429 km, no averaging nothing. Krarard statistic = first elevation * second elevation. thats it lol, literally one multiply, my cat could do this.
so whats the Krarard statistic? 47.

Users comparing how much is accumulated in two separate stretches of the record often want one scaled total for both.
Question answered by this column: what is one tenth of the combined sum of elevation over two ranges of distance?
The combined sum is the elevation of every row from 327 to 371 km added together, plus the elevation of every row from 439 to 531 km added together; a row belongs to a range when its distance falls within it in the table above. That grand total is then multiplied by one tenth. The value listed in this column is 22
